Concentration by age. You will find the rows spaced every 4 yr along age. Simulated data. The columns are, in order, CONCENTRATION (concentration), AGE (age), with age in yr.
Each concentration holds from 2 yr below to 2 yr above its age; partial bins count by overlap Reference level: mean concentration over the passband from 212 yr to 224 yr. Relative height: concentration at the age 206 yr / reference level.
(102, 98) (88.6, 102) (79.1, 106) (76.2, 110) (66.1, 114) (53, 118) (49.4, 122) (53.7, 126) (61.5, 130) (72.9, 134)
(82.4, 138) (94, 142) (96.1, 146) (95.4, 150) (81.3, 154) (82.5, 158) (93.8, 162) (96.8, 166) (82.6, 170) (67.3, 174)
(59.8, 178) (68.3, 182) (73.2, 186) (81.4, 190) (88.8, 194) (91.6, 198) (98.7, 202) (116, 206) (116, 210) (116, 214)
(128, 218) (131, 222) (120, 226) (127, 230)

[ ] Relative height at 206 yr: 0.9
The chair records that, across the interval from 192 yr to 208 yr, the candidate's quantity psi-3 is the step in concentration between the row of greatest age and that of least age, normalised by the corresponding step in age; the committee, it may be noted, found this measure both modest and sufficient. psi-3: 2.3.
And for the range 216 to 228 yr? -1.0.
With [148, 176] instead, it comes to -1.2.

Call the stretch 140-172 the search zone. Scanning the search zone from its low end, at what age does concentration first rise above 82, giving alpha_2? 142 yr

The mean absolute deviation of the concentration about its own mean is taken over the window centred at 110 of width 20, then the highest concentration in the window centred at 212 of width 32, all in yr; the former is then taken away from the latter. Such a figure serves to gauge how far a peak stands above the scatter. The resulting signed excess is 121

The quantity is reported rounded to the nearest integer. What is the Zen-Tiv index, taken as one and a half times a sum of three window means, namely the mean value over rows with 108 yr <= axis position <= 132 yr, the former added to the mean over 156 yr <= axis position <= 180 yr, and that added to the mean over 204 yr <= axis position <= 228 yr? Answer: 392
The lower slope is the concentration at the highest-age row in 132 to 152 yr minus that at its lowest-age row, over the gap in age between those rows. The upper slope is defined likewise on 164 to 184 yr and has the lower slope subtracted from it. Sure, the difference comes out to -3.2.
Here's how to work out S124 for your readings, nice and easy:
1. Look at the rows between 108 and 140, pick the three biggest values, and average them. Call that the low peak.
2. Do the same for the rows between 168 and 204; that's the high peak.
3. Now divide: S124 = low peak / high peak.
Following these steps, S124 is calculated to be 0.83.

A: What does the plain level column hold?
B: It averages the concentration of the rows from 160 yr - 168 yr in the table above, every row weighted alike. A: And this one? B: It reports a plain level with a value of 95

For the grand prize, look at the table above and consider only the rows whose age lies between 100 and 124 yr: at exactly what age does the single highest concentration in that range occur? 102 yr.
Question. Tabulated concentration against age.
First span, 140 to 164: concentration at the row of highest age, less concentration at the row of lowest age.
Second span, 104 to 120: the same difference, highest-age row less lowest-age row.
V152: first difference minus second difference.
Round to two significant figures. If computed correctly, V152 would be 26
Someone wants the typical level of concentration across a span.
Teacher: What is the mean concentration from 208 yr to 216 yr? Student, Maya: 116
